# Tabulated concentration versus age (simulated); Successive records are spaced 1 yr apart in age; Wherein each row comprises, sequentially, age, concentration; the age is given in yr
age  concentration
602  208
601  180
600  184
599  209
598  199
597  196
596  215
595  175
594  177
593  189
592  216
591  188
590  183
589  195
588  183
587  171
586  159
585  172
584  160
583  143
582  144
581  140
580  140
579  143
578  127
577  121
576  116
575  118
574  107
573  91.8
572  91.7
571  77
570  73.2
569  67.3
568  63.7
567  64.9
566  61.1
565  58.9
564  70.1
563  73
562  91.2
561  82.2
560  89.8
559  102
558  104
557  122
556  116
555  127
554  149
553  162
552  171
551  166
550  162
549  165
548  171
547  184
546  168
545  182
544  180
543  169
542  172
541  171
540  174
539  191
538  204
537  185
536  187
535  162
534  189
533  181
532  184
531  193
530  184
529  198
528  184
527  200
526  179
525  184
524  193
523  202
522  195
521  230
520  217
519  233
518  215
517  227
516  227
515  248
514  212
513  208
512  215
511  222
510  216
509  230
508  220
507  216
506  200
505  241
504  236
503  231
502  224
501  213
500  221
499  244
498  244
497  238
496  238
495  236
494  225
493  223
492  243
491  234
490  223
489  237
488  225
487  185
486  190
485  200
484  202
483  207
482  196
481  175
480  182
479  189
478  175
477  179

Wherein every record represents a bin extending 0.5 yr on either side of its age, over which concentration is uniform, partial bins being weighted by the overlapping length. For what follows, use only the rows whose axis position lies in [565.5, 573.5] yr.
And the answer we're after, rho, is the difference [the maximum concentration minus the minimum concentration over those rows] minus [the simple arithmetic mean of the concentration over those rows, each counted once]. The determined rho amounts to -43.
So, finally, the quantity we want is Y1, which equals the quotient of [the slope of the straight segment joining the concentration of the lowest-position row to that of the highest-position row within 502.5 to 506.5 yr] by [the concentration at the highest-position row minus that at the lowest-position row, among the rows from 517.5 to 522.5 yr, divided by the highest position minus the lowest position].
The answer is 2.1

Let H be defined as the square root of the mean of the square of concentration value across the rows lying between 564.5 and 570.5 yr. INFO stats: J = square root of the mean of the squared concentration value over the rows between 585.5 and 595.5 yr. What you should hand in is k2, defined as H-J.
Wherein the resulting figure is -119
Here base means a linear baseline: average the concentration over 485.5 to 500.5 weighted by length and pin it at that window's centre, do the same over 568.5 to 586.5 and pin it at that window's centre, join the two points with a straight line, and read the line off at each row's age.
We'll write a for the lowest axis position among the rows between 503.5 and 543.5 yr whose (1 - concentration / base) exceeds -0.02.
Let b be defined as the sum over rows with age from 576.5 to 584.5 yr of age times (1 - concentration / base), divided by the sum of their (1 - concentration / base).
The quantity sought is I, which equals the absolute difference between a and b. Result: 75.9 yr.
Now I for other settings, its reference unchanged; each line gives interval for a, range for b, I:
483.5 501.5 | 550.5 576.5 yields 81.7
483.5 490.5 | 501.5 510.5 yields 21.9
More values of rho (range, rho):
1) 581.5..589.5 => -114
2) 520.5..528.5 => -145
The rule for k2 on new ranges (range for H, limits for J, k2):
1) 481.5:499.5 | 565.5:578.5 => 129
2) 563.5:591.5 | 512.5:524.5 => -88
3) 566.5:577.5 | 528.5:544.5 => -90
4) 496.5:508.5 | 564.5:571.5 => 161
